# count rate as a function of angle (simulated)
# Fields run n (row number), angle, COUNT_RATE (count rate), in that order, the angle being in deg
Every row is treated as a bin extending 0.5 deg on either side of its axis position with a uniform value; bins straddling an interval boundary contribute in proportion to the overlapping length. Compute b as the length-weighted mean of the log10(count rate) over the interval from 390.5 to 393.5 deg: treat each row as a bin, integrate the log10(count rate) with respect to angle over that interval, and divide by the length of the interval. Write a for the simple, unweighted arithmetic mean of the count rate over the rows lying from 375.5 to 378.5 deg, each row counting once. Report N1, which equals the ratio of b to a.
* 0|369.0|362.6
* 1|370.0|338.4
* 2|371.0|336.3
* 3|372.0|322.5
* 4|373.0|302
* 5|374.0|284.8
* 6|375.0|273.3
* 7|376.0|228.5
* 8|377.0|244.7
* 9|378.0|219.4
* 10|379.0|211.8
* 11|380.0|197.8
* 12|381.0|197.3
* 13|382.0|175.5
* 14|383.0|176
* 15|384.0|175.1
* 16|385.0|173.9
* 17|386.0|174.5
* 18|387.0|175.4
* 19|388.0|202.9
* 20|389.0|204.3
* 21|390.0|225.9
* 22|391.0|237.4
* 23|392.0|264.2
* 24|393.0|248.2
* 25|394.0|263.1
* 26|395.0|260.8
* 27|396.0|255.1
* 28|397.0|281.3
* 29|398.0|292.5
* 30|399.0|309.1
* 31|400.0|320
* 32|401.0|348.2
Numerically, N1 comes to 0.0104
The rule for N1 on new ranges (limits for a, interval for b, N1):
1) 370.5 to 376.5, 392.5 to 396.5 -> 0.0083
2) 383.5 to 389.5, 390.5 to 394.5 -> 0.0130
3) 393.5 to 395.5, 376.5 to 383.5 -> 0.0088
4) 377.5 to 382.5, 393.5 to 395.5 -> 0.0121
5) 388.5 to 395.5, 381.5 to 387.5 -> 0.0092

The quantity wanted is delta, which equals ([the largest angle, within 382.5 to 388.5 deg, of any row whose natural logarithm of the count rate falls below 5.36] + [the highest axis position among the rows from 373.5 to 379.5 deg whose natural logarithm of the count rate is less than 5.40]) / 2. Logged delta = 383.5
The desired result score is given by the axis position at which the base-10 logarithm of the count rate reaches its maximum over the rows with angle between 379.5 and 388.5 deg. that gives 388.0 deg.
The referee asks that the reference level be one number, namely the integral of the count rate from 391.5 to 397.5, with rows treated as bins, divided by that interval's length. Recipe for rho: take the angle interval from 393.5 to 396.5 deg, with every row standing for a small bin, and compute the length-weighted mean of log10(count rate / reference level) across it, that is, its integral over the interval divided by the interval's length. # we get 0.00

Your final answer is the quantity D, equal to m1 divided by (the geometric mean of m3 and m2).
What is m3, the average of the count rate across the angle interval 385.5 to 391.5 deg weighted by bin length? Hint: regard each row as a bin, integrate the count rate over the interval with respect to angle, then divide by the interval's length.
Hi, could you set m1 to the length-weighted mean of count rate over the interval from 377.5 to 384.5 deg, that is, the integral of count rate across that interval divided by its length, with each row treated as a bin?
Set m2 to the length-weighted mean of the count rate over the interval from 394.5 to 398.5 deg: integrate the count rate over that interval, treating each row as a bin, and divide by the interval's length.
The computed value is 0.8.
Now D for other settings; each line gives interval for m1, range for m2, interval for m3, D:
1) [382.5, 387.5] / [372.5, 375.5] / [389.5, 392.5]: 0.7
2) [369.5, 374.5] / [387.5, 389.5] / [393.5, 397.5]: 1.4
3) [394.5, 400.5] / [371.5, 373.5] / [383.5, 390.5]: 1.2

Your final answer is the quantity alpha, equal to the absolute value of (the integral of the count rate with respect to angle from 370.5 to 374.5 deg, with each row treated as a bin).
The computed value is 1246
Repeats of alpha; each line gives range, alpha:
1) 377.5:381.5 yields 826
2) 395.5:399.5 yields 1138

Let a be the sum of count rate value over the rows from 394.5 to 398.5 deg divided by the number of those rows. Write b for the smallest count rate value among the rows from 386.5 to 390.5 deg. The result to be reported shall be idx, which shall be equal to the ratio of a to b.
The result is 1.6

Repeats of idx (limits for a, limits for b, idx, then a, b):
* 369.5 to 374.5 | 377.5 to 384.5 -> 1.8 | 317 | 175.1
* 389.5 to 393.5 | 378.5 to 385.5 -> 1.4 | 244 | 173.9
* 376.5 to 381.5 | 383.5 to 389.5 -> 1.2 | 214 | 173.9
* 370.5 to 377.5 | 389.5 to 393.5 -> 1.3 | 285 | 225.9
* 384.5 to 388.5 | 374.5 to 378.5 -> 0.8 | 182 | 219.4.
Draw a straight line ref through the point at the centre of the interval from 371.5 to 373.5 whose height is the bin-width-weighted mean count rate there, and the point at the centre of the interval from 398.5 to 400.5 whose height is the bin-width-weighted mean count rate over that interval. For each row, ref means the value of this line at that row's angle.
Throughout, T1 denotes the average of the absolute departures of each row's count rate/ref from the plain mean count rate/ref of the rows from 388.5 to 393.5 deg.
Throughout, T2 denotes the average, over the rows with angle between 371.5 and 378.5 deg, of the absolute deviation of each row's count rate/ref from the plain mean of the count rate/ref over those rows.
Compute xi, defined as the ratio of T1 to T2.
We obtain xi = 0.5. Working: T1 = 0.053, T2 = 0.10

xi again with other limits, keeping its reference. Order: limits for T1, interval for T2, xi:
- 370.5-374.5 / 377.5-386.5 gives 1.2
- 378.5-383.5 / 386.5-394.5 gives 0.5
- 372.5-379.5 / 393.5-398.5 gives 2.3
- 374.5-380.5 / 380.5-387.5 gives 3.6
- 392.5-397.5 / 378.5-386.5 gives 0.6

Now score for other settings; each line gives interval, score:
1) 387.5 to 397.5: 397.0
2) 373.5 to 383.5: 374.0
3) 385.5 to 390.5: 390.0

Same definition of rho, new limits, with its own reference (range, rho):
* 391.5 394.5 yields -0.01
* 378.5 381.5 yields -0.11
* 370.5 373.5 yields 0.09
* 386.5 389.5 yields -0.13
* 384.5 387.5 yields -0.18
